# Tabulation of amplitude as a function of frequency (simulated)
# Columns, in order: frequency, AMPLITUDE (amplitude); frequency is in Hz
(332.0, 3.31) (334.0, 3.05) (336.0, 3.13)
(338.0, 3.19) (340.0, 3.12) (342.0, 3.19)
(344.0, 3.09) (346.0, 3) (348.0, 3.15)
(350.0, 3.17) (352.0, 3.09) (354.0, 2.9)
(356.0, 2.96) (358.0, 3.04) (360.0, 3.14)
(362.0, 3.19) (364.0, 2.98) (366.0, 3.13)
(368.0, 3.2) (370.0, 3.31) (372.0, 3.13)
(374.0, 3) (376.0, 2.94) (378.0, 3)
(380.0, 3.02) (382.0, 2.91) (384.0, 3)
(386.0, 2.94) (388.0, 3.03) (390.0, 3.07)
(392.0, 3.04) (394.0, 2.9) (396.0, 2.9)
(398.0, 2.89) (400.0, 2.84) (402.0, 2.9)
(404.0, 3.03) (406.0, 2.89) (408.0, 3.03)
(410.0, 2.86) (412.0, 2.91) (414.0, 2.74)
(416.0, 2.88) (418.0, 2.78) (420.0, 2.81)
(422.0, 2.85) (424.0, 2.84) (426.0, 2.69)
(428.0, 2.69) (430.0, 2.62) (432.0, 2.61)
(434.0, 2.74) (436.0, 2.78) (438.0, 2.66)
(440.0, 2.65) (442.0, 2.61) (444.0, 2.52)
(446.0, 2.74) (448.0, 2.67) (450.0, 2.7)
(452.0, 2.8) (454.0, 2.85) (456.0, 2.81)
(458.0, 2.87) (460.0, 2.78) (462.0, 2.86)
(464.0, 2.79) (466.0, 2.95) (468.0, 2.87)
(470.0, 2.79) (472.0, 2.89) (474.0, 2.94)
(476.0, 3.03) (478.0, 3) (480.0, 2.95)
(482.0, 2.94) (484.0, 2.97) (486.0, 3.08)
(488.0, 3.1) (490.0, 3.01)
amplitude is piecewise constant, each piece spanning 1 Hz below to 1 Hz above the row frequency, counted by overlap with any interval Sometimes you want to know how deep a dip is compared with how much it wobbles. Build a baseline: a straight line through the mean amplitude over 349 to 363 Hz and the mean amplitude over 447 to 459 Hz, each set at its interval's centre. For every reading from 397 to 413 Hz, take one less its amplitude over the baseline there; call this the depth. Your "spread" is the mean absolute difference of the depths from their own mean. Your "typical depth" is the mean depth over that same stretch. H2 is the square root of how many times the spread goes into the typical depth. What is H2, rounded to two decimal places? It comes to 0.32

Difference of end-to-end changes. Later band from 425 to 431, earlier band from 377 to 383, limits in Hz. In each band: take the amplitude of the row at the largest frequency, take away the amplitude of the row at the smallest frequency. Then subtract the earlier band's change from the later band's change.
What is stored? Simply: 0.02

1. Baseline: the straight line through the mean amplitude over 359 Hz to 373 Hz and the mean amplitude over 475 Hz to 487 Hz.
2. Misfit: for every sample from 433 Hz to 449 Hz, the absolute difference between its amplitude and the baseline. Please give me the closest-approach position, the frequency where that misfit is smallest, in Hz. 436.0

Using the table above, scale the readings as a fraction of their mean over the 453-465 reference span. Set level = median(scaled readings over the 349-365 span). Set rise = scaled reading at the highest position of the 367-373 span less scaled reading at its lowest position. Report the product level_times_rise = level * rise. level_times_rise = -0.027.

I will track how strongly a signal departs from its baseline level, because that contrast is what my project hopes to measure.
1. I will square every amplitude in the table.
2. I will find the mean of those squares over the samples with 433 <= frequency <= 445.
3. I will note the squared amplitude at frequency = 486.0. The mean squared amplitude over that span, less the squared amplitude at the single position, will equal -2.4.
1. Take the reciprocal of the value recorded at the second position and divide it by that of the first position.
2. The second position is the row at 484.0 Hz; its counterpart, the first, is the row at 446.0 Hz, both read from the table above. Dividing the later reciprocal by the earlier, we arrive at 0.92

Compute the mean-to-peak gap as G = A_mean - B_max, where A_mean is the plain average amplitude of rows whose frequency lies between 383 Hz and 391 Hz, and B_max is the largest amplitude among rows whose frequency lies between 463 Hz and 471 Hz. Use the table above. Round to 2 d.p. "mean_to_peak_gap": 0.06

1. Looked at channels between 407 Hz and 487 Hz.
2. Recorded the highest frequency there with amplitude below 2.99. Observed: 484.0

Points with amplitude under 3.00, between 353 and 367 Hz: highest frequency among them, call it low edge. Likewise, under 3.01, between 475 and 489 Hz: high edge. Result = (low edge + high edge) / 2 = 424 Hz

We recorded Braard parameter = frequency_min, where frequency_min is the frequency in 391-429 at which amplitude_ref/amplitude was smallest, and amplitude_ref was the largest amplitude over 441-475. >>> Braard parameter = 392.0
